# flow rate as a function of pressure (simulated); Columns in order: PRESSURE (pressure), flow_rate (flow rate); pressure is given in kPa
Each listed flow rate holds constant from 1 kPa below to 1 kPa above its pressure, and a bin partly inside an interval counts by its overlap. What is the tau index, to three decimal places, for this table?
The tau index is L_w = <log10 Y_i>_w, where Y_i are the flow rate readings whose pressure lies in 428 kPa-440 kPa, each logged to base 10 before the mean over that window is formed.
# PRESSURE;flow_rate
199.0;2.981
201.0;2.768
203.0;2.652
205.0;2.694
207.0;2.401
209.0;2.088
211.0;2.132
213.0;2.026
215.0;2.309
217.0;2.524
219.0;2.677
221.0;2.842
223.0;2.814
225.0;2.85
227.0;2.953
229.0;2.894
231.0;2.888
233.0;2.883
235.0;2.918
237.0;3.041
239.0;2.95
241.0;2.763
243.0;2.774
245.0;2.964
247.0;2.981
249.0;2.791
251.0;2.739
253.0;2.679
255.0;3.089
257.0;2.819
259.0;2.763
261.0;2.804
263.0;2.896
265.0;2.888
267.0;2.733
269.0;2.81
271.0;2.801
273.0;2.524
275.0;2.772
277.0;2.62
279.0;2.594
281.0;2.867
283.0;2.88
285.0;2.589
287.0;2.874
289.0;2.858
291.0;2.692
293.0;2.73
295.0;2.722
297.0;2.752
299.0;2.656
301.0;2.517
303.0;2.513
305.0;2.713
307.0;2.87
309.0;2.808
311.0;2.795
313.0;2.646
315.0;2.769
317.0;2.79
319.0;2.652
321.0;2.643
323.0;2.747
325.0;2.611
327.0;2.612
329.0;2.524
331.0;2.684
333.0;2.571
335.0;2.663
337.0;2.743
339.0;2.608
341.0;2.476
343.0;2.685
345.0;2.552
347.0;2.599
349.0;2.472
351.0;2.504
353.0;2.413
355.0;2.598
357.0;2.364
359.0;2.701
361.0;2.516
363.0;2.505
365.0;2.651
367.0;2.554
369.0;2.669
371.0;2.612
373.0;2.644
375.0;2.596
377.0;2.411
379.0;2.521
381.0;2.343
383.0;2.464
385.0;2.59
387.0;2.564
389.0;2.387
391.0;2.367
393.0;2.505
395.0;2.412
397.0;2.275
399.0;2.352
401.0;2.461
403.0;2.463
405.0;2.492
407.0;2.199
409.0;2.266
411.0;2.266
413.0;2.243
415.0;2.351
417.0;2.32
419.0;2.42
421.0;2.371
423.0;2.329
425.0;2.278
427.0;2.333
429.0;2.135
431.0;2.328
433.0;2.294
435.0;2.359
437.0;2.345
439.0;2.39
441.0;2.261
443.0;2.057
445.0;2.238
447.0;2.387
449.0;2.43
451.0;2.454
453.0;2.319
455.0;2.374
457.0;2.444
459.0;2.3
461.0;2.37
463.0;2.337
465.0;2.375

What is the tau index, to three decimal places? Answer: 0.363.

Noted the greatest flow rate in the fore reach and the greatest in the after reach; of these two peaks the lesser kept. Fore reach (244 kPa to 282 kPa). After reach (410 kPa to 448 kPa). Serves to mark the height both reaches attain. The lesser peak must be 2.4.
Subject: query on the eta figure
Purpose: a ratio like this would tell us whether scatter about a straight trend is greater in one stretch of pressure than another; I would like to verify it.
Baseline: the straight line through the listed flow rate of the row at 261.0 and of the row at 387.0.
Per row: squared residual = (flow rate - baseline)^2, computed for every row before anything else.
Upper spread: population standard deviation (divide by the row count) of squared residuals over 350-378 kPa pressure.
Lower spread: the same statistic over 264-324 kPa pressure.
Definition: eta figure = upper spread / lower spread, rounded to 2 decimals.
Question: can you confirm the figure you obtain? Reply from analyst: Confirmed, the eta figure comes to 1.21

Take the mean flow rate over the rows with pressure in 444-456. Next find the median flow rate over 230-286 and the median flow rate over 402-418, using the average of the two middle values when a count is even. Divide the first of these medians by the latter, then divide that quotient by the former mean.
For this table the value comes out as 0.517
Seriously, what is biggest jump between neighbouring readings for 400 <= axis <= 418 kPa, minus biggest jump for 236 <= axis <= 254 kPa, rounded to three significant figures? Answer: 0.103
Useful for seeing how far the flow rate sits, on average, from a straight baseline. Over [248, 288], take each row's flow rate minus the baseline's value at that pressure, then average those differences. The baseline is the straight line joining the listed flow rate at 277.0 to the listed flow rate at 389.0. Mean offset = 0.14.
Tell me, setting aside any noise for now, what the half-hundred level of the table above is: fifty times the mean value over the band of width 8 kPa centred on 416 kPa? 117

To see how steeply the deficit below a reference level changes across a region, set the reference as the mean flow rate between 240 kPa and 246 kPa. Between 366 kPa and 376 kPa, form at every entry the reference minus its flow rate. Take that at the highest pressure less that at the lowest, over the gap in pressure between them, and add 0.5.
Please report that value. 0.495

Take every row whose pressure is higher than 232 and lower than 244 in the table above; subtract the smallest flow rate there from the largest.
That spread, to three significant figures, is 0.278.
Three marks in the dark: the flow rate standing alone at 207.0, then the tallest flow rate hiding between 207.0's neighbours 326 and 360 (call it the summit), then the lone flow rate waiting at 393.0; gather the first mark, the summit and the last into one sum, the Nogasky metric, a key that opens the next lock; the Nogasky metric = 7.65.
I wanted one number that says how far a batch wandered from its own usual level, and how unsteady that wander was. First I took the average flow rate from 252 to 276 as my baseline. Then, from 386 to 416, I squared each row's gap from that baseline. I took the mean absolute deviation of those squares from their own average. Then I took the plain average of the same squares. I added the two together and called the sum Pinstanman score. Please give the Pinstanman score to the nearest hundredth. 0.27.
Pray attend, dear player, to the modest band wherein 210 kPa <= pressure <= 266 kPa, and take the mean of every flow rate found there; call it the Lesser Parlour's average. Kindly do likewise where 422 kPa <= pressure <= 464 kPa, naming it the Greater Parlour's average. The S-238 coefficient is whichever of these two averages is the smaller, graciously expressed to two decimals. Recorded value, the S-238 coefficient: 2.32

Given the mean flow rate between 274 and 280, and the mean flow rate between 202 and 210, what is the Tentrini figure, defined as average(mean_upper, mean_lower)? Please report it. 2.56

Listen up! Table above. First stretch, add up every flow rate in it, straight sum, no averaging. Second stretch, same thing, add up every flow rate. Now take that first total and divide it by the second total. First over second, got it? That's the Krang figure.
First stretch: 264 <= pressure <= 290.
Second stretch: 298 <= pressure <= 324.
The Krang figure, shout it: 1.02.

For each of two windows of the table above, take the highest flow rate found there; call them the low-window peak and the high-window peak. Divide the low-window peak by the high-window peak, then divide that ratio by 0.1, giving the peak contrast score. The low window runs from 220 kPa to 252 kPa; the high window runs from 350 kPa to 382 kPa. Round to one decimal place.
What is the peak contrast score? 11.3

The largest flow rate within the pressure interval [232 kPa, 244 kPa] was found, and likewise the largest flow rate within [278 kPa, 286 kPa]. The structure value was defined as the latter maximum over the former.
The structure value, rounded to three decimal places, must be 0.947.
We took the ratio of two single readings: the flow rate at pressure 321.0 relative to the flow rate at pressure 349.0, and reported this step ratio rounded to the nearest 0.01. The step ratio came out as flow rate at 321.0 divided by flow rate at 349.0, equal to 1.07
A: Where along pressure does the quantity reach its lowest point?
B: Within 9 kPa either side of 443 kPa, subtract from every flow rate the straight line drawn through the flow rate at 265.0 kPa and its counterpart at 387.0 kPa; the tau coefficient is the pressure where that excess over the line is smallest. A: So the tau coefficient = 443.0 kPa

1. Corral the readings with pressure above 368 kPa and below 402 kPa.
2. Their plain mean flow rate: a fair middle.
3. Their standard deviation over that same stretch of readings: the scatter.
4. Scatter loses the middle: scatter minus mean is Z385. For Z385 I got -2.4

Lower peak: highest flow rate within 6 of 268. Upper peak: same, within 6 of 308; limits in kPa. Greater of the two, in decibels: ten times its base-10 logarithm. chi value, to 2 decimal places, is 4.62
